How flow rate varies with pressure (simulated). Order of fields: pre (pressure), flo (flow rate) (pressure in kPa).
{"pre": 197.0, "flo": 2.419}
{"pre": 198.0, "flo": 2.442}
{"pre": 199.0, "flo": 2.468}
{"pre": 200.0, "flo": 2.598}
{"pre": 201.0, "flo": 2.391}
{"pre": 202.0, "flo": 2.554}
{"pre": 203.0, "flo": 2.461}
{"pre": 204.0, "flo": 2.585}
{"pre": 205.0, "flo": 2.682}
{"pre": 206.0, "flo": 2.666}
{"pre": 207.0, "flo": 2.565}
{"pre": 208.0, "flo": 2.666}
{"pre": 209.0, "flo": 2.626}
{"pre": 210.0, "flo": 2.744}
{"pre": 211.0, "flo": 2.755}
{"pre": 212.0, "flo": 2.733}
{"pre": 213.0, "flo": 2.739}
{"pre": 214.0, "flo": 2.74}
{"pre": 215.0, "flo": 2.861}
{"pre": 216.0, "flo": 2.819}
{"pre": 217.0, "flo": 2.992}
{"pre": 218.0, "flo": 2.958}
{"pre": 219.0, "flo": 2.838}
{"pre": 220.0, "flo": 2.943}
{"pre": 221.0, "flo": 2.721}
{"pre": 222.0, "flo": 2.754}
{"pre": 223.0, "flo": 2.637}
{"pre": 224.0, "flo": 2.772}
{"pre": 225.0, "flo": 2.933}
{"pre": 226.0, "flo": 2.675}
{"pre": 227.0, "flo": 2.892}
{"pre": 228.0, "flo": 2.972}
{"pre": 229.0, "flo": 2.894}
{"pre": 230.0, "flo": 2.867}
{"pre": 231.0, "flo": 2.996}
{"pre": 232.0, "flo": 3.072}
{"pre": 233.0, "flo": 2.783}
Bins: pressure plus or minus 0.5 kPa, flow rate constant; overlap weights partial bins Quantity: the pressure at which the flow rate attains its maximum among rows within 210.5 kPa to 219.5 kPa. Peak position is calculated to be 217.0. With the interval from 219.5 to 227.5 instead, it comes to 220.0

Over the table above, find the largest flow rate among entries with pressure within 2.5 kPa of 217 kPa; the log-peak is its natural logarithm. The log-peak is 1.10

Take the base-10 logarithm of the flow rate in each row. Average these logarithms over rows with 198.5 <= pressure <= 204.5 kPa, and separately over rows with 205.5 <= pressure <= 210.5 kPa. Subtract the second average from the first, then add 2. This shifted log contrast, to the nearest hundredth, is 1.98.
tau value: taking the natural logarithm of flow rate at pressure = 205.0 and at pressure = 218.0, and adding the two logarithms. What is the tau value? 2.07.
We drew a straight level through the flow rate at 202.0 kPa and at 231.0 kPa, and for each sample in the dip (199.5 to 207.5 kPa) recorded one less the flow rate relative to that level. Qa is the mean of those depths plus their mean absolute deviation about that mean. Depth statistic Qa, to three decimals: 0.033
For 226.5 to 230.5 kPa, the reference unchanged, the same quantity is 0.031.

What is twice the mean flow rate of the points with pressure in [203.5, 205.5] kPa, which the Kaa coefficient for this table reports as 5.27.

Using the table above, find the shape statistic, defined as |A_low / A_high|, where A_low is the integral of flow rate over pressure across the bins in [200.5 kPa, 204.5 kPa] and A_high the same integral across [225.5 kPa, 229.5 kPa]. 0.87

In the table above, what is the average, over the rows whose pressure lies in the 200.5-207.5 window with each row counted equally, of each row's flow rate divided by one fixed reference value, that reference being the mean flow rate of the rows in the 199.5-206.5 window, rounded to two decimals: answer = 1.00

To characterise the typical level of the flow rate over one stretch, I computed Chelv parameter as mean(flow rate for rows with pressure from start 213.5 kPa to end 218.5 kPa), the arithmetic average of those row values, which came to 2.87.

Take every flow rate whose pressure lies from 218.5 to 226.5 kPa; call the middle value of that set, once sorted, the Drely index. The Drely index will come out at 2.76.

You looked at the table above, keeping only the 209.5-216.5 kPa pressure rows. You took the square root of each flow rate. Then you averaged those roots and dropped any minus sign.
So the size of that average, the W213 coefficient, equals 1.66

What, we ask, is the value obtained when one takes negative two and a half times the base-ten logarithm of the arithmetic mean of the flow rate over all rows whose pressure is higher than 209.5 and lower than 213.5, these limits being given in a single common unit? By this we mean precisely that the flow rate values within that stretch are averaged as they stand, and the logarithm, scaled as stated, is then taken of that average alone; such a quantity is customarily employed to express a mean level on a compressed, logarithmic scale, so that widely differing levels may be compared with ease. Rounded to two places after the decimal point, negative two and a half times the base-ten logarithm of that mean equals -1.10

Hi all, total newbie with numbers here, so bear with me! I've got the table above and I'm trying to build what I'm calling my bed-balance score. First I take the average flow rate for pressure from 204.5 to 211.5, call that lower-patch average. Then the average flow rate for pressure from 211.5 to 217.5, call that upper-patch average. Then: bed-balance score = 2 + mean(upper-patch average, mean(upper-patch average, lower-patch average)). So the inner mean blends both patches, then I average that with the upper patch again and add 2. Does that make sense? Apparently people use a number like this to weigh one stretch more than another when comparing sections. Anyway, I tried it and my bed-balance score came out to 4.78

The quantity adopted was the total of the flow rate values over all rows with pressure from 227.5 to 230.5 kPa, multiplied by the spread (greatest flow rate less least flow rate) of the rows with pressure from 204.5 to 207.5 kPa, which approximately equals 1.0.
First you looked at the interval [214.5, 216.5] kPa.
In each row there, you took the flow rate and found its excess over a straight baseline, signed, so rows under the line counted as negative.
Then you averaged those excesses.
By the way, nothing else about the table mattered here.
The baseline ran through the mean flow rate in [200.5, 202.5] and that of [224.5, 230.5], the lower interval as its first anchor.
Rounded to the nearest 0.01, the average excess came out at 0.15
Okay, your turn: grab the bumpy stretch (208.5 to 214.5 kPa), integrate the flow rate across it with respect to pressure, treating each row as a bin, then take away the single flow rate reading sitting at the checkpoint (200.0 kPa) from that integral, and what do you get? 14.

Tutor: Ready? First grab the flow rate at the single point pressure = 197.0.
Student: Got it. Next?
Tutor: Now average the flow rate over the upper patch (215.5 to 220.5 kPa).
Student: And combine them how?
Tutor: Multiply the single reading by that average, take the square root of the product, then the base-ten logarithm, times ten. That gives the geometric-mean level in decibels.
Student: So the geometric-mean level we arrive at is 4.24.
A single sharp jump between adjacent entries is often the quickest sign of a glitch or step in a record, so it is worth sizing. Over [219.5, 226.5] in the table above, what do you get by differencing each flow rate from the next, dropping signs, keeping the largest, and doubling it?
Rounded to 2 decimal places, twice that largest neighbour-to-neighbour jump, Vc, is 0.52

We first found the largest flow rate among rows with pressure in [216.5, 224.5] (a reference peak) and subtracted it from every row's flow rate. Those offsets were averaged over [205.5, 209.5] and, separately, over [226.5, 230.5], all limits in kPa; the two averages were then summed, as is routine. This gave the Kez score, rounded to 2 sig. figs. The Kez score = -0.45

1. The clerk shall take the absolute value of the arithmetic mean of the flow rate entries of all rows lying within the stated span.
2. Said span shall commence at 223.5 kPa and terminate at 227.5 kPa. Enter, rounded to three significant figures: 2.82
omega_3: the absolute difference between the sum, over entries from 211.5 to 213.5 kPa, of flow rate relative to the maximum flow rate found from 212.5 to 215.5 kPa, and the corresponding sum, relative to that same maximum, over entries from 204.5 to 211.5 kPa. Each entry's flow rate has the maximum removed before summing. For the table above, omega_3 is 1.1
